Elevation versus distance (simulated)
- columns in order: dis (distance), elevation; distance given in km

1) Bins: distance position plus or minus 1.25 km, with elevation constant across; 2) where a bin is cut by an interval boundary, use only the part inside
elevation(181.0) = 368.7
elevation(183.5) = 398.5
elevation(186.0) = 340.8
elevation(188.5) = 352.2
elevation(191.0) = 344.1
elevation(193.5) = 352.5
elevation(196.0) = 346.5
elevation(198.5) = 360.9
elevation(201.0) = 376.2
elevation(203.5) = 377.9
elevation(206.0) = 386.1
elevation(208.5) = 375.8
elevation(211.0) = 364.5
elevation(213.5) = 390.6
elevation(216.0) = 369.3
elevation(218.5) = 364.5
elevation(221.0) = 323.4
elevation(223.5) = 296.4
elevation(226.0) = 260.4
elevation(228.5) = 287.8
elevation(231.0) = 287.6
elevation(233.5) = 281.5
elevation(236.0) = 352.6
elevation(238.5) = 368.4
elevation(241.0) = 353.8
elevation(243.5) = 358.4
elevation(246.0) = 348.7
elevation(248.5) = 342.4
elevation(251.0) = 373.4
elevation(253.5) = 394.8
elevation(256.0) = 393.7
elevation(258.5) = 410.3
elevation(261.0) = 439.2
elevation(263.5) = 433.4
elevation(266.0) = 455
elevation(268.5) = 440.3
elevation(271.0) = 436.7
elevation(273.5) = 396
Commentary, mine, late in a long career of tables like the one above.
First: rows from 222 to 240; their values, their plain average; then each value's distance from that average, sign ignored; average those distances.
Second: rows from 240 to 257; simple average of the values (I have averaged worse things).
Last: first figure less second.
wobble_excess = -335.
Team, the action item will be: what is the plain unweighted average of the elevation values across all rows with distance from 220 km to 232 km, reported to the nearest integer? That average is 291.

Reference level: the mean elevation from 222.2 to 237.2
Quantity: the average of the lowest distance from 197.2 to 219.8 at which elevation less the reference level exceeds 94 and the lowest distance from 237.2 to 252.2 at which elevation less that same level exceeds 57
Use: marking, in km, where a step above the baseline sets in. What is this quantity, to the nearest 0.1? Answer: 226.0 km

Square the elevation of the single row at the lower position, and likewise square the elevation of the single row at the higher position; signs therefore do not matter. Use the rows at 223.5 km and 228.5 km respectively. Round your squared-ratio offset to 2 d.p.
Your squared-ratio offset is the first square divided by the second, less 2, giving -0.94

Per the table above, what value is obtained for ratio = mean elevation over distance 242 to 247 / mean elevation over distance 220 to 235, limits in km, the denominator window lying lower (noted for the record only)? 1.22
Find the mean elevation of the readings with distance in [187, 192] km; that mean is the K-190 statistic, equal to 348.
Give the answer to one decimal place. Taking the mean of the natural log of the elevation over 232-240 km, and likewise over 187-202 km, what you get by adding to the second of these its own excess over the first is 5.9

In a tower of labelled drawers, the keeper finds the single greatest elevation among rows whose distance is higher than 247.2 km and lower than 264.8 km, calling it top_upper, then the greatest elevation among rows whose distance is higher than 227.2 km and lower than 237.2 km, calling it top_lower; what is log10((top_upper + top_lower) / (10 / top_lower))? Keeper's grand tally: 4.45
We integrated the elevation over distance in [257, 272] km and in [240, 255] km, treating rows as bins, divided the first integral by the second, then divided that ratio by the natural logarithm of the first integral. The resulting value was 0.14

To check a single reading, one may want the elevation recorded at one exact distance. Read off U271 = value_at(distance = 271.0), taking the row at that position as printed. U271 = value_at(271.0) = 436.7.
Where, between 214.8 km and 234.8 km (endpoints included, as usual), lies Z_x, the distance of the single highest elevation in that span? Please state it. 216.0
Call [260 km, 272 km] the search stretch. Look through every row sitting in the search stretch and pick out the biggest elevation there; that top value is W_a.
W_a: 455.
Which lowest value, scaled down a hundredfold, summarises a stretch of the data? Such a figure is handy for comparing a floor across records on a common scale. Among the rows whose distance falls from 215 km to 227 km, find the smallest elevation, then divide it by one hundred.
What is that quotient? 2.6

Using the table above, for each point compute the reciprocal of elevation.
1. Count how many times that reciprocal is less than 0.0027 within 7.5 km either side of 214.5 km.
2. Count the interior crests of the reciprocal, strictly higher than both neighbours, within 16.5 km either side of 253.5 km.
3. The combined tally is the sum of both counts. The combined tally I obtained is 6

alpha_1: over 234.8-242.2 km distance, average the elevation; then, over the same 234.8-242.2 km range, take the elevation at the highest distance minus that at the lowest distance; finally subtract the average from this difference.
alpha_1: -357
